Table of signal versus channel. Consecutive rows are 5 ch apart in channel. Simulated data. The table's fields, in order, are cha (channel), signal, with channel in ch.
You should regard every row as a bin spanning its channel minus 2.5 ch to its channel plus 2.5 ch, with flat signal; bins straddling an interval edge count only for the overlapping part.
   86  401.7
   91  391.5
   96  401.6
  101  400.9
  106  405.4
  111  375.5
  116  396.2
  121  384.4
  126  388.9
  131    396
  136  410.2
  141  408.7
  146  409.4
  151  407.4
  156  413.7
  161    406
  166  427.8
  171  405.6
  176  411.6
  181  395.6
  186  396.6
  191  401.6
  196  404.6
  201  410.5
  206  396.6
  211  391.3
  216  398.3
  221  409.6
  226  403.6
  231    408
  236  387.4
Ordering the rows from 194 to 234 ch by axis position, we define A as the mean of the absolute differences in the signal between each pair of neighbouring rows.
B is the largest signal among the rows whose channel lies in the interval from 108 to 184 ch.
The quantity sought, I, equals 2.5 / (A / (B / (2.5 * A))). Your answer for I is 7.2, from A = 8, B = 427.8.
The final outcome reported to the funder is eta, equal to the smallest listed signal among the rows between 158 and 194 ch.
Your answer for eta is 395.6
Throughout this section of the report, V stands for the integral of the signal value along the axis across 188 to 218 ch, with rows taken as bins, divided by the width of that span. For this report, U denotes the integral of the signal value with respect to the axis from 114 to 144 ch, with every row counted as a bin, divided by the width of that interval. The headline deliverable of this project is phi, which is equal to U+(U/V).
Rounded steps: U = 398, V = 400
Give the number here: 399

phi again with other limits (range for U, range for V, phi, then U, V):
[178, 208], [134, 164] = 402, 401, 410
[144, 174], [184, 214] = 413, 412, 400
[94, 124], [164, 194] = 395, 394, 406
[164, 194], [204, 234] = 407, 406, 401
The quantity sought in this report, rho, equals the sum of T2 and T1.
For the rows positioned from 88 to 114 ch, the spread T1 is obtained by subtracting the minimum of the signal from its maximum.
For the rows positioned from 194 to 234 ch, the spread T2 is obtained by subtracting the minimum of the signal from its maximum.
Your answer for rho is 49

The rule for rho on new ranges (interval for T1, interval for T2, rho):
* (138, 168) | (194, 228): 41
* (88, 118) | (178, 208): 45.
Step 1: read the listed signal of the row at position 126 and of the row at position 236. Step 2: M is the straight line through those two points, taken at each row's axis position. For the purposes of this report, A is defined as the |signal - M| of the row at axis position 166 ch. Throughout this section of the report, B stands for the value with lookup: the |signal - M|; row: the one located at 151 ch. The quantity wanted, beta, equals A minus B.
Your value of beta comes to 21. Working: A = 39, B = 18.8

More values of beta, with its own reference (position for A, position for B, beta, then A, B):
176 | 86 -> 11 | 23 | 12.3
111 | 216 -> 3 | 14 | 10.6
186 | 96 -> -4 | 9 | 12.3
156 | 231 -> 5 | 25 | 20.5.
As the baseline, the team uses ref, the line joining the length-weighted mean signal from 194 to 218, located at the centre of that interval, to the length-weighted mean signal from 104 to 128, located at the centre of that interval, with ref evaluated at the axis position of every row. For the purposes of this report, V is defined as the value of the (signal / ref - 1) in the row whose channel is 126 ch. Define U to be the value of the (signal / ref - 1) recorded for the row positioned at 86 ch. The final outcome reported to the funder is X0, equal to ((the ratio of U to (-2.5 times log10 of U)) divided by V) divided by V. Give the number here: 417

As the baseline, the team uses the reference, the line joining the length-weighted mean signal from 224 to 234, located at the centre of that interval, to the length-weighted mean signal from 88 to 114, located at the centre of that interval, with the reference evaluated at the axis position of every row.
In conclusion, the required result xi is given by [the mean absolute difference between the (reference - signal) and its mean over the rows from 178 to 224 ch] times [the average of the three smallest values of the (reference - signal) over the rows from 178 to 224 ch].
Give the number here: -27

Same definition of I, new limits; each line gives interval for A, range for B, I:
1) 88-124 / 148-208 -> 2.6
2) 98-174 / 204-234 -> 3.3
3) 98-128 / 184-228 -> 2.0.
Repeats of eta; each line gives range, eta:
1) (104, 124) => 375.5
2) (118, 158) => 384.4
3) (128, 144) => 396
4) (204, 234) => 391.3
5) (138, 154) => 407.4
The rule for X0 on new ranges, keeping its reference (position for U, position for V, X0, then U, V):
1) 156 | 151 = 13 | 0.0489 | 0.034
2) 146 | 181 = 636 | 0.0410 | -0.004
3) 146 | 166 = 2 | 0.0410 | 0.081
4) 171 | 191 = 95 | 0.0238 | 0.008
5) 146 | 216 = 203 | 0.0410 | -0.008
